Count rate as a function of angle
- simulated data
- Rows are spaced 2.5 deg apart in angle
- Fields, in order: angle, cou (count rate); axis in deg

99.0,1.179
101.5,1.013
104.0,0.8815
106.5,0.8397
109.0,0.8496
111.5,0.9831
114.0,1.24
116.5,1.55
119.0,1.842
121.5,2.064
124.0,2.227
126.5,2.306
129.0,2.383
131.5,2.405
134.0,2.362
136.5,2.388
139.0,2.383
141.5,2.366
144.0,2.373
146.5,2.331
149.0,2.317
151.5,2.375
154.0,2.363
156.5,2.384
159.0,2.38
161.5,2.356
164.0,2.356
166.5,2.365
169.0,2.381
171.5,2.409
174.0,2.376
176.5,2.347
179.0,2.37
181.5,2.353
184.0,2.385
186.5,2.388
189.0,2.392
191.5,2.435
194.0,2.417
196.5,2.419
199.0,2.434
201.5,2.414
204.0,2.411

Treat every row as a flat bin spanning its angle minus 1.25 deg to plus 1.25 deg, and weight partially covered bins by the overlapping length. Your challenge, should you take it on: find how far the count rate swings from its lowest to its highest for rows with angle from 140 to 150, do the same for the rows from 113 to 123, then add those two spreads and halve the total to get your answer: 0.44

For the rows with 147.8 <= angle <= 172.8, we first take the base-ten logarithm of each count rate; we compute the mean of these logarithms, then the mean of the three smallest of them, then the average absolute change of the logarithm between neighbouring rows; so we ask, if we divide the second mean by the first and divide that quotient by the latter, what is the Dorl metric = 281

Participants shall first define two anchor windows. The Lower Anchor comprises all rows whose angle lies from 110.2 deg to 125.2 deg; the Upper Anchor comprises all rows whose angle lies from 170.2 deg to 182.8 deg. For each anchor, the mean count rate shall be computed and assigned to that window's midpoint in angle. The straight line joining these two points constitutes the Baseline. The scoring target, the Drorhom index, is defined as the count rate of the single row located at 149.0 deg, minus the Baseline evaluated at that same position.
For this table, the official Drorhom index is 0.28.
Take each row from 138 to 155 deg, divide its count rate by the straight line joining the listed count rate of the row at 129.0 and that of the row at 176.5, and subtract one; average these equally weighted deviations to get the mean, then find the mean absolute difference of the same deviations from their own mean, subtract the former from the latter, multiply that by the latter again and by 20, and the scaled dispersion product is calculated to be 0.0021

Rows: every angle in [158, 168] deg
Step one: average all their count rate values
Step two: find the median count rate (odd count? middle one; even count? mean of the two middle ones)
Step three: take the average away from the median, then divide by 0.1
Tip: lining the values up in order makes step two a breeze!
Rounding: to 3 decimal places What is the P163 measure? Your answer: -0.038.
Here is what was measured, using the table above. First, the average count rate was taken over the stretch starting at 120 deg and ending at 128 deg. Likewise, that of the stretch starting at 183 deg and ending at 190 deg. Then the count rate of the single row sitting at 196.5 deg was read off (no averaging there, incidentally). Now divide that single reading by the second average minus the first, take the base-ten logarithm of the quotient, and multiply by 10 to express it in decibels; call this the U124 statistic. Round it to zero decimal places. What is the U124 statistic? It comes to 11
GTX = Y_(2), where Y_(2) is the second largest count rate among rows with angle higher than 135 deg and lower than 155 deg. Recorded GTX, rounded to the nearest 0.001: 2.383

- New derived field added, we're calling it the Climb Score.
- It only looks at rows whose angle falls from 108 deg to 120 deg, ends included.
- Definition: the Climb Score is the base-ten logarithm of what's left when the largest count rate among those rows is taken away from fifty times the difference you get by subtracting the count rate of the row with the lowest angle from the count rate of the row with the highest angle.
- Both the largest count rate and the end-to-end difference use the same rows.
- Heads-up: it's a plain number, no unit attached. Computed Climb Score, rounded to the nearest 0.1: 1.7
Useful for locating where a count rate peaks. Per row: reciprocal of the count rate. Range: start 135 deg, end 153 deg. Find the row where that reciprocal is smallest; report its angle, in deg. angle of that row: 136.5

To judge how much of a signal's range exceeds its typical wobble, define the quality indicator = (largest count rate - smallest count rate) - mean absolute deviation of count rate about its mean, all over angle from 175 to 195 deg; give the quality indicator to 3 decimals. 0.066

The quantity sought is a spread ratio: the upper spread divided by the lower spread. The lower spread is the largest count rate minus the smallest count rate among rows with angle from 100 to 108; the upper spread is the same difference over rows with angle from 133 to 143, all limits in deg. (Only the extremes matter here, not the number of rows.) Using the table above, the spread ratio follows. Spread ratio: 0.2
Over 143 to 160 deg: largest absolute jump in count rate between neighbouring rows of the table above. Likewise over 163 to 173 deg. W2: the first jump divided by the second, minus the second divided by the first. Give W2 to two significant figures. 1.6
